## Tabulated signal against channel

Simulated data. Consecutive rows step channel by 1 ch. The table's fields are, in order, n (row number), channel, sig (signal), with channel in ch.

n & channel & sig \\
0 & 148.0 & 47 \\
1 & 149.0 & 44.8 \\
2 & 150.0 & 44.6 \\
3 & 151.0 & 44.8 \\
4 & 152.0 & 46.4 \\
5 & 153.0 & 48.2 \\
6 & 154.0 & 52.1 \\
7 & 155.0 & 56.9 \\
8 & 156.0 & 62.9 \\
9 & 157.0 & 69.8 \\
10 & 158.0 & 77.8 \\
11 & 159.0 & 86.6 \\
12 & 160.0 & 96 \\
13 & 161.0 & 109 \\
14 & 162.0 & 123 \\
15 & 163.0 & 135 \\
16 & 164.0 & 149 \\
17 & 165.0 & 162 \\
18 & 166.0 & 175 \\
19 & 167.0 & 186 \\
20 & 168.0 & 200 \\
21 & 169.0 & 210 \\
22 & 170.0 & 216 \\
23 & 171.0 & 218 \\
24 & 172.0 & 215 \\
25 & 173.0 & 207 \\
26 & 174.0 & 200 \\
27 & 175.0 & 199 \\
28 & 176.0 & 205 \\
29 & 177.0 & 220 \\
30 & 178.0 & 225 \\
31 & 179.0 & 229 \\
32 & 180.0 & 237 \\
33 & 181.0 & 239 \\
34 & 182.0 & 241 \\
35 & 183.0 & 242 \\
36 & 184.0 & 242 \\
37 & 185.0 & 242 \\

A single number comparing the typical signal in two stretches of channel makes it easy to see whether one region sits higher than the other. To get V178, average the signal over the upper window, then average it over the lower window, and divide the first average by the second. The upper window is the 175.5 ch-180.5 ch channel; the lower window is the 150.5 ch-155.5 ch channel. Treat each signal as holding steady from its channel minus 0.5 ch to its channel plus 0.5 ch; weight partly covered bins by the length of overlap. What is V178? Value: 4.5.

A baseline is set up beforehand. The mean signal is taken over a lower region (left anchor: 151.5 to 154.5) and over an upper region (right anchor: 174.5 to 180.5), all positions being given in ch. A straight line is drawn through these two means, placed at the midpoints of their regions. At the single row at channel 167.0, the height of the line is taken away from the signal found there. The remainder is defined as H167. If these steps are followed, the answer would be 40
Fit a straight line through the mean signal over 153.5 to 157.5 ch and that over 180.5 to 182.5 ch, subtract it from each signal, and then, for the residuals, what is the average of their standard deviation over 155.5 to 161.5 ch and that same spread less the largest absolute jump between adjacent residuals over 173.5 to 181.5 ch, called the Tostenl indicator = 0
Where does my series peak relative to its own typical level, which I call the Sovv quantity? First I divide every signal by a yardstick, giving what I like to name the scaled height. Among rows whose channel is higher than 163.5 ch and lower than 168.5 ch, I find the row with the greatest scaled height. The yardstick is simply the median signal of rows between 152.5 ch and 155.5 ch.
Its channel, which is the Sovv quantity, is 168.0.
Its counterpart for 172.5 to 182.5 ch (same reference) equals 182.0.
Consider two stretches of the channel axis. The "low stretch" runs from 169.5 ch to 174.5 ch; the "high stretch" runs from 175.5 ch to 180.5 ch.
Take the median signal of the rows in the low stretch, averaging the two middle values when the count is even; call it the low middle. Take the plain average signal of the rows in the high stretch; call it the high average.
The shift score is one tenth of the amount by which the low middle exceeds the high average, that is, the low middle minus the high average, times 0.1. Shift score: -1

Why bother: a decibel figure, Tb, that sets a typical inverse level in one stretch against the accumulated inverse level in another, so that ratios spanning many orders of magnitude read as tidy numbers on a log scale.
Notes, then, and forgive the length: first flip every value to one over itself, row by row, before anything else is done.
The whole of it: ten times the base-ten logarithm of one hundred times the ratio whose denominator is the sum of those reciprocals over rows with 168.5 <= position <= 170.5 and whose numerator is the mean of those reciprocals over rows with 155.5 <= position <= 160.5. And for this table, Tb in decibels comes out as 21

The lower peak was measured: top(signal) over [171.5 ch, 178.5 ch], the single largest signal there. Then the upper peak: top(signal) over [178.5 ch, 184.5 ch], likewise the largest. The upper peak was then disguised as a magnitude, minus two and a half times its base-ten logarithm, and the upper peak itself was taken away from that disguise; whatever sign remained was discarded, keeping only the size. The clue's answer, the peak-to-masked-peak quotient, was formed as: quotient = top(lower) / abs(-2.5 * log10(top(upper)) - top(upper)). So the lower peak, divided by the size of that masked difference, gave 0.91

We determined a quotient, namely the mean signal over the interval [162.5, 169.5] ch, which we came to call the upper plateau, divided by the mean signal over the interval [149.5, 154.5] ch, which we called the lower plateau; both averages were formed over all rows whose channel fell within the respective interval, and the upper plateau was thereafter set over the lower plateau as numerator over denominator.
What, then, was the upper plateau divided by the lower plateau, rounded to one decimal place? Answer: 3.7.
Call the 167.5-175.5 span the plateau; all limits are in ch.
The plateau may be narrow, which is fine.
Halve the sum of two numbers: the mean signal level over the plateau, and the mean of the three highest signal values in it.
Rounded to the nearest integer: 212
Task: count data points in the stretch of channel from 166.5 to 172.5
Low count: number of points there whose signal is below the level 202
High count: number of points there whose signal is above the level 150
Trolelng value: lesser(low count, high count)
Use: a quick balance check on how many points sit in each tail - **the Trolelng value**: 2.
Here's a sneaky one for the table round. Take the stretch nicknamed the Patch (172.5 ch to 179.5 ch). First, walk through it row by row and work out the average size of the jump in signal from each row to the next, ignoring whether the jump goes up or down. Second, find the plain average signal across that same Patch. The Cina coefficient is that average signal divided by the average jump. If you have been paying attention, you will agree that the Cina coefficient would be 33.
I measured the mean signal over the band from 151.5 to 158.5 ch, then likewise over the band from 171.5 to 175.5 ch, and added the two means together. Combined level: 264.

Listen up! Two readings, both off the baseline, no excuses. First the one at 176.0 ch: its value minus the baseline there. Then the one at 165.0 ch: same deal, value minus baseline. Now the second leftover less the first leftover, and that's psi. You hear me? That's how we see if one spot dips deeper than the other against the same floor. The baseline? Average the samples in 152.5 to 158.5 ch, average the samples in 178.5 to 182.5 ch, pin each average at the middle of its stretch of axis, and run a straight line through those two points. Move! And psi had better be 34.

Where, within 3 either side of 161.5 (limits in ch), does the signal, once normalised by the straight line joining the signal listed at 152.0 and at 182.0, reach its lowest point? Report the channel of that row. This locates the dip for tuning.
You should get 159.0 ch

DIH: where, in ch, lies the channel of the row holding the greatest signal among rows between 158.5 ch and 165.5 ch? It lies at 165.0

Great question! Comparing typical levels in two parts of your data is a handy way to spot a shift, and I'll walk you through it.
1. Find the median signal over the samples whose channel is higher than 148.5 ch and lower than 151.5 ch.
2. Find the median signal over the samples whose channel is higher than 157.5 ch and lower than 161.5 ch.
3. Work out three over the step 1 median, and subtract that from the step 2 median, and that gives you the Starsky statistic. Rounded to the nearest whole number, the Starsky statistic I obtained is 91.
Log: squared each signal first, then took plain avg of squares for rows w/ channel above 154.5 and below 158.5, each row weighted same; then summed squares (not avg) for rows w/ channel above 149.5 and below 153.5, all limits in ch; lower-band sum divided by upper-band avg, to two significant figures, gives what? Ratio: 1.9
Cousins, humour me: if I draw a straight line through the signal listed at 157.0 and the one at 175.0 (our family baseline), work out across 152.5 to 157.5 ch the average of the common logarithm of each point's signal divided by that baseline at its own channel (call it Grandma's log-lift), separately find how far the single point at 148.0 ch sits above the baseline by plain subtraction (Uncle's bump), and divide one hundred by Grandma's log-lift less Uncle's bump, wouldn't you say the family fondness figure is -2.4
